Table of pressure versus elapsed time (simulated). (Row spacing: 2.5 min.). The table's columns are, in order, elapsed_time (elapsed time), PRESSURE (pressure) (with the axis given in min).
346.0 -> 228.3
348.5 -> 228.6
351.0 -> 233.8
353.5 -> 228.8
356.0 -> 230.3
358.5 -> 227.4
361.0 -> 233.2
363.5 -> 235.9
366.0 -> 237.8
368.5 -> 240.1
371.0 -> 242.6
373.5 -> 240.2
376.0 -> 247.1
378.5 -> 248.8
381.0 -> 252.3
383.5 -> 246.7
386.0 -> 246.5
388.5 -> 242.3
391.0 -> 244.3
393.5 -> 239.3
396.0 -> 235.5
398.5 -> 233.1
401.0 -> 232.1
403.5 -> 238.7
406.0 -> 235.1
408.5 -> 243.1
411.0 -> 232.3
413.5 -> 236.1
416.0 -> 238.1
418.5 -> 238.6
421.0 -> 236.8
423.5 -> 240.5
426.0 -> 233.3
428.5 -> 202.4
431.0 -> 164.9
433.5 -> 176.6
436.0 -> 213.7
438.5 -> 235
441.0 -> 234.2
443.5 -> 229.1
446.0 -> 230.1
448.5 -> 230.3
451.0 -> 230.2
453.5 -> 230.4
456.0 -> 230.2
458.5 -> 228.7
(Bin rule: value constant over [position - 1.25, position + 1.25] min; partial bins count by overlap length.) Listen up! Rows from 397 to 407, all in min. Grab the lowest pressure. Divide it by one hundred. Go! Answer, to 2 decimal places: 2.32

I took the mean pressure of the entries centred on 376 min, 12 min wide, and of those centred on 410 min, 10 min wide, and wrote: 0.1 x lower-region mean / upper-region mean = 0.104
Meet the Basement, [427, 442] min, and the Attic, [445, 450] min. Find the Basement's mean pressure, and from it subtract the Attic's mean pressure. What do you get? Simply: -26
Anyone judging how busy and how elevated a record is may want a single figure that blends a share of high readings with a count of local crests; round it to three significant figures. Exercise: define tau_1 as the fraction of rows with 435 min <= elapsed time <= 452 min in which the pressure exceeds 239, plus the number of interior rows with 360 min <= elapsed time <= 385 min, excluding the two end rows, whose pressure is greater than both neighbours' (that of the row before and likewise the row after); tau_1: 2.00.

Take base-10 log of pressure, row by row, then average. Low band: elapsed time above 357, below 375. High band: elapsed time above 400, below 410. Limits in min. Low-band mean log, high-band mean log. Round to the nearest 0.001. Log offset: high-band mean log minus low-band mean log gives 0.001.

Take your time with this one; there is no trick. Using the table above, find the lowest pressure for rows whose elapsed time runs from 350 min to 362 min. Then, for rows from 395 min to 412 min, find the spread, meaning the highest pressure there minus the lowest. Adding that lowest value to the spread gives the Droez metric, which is 238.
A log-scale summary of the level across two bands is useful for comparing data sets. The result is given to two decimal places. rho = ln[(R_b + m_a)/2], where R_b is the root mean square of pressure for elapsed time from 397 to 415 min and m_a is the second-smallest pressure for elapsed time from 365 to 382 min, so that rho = 5.47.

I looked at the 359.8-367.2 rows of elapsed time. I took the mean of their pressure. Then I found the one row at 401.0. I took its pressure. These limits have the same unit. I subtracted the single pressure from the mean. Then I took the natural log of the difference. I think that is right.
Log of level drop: 1.3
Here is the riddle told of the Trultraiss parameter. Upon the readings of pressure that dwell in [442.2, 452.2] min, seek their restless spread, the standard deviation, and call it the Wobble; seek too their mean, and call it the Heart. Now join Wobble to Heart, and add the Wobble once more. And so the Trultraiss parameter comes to 231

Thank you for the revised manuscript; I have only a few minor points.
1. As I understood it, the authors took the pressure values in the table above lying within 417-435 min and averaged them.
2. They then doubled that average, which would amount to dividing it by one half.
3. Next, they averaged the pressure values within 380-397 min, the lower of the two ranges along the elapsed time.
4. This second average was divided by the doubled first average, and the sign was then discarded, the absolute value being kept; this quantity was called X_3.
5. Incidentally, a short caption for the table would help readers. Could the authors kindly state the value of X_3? 0.57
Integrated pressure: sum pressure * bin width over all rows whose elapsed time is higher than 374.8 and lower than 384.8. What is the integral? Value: 2487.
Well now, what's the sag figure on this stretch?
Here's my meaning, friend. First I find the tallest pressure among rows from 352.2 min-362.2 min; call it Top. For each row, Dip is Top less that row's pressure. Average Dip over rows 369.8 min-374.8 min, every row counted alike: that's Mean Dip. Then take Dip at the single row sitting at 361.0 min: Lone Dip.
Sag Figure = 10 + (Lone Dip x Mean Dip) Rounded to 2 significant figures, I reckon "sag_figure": 10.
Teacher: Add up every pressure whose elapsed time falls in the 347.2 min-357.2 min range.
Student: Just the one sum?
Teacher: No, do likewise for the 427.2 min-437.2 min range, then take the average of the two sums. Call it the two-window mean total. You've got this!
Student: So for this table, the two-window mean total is 840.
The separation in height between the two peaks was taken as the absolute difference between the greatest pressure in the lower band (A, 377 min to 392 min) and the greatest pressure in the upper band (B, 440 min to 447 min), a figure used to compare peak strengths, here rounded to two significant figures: 18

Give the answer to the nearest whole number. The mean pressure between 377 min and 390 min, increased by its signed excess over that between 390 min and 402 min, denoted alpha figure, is 258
